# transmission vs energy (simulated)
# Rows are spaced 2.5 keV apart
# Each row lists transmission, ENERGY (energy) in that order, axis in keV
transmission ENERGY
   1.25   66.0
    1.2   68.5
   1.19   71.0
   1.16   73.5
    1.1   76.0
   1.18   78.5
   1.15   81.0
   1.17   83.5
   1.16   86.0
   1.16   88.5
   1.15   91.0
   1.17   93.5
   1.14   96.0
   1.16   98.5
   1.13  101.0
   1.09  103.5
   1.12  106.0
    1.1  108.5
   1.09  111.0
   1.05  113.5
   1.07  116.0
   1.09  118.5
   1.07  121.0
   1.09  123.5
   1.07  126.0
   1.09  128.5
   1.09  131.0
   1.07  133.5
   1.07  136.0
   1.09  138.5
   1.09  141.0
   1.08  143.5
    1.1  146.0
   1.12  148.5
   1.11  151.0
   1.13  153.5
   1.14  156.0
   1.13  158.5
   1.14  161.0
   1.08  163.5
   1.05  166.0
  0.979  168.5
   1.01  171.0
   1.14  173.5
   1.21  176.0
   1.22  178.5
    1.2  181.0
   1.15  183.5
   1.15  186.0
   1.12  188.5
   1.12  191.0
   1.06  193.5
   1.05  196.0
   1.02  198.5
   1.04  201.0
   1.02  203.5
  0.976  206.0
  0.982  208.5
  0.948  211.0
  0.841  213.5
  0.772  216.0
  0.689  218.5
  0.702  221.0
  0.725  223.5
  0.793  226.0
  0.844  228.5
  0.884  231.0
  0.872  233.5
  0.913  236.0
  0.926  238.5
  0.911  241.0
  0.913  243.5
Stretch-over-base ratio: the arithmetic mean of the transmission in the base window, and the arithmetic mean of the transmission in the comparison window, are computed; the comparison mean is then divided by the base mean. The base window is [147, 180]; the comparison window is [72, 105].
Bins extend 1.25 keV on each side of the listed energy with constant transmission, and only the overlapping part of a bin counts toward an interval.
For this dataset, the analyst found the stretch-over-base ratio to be 1.03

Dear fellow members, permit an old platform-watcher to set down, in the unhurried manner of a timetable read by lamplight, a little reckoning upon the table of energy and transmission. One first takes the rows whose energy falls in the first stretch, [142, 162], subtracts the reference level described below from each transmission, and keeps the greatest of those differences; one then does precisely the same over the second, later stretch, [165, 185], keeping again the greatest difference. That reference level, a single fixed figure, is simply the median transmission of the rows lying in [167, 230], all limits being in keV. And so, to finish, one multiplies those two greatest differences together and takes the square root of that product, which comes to 0.155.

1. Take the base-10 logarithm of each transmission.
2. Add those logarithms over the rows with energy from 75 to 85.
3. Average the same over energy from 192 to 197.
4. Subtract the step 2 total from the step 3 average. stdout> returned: -0.22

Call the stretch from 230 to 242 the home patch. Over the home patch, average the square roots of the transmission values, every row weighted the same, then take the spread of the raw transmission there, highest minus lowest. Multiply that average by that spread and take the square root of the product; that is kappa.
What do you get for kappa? 0.23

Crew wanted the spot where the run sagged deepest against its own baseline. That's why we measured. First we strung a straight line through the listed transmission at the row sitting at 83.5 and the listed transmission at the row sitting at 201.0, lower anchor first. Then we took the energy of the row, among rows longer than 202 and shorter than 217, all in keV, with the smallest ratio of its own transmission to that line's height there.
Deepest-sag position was 216.0 keV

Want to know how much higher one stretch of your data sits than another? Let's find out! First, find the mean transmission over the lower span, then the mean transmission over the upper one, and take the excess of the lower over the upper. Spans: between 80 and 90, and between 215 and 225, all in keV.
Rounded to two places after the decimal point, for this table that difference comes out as 0.44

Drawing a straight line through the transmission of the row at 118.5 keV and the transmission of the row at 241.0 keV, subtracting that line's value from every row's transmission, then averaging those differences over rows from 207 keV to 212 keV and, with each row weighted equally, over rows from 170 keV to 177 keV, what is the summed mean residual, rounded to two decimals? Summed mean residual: 0.12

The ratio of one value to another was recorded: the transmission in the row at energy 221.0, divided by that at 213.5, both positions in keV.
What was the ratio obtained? 0.83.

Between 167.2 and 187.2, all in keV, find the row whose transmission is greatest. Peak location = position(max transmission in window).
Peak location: 178.5 keV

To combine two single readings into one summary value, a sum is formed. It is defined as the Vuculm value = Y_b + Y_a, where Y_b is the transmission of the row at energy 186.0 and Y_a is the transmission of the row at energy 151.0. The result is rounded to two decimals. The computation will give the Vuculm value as 2.26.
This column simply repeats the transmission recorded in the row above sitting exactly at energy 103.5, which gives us 1.09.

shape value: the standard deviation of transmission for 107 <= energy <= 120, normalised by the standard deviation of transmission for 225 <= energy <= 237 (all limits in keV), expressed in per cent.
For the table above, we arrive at 44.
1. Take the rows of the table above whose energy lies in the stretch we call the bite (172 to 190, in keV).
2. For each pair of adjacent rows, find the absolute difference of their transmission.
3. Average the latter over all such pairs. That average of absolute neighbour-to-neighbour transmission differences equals 0.0300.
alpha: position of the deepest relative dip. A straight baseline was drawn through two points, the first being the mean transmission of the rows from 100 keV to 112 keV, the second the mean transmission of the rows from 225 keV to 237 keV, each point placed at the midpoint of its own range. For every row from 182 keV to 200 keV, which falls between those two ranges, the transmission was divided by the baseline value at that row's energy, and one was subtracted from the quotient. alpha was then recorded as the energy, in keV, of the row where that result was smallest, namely 198.5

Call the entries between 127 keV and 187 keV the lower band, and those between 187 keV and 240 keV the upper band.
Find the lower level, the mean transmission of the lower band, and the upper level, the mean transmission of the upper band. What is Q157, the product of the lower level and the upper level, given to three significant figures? 1.02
